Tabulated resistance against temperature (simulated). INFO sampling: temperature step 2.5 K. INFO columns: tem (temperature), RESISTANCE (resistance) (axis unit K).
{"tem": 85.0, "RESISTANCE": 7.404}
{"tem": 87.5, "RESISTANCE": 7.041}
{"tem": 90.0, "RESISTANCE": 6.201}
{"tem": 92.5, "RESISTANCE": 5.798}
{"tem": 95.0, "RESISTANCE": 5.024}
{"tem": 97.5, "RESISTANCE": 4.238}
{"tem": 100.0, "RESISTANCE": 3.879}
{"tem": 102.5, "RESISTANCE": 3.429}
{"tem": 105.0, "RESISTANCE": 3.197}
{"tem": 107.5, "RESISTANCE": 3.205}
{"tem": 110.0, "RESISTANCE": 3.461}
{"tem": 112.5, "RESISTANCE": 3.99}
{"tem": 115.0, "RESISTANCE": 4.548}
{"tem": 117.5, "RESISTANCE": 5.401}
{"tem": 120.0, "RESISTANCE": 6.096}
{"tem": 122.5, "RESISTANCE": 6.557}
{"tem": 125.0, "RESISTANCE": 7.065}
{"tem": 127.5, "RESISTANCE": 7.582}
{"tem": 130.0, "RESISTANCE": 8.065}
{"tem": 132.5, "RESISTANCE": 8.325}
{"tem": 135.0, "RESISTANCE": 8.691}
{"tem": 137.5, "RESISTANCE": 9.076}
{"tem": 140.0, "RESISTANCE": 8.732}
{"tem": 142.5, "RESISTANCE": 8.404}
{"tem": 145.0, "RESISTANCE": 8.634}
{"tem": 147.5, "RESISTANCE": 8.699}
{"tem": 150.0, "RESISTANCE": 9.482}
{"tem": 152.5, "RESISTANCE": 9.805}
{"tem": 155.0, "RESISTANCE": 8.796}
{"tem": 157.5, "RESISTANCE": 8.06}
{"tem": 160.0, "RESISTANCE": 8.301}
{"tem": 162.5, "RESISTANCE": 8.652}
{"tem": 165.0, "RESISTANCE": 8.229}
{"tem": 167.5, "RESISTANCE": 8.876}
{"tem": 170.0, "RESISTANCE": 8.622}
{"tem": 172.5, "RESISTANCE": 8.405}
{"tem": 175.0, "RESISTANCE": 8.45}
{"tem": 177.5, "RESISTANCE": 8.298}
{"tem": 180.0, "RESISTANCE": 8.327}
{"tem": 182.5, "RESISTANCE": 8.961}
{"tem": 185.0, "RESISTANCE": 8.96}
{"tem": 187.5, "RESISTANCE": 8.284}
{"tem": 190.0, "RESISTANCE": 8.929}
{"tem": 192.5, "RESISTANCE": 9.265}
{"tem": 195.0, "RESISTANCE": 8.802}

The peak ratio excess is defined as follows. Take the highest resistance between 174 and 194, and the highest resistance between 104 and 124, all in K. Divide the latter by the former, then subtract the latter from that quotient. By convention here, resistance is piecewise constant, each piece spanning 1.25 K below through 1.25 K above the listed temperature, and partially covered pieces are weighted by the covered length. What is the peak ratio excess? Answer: -6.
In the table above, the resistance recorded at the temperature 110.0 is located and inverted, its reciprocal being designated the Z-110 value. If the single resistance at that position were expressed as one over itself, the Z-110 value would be 0.29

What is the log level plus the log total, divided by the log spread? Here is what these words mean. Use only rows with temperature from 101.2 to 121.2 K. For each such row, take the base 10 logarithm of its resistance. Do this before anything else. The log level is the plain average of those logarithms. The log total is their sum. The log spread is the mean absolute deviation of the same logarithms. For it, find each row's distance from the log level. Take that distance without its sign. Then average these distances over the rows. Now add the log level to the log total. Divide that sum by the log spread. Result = 62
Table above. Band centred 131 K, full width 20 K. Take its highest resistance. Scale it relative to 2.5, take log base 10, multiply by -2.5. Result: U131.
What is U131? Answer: -1.4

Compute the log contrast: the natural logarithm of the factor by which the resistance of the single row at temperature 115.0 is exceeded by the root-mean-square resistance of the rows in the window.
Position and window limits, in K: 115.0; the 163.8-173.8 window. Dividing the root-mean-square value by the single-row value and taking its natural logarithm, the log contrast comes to 0.63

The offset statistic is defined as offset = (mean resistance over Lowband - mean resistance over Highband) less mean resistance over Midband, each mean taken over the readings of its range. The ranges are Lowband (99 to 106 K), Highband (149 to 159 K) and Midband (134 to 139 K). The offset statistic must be -14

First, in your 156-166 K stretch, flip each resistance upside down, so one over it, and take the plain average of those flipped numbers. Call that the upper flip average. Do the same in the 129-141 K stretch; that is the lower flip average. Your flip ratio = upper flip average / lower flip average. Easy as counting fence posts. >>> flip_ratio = 1.03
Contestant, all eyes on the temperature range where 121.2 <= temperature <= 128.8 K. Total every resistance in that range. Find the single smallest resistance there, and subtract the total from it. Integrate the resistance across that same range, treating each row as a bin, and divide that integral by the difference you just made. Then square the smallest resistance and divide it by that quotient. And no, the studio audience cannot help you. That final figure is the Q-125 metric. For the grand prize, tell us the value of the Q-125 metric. -12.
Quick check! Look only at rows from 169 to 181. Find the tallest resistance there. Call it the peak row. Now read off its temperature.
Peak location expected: 170.0 K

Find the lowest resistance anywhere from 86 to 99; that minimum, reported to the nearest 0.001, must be 4.238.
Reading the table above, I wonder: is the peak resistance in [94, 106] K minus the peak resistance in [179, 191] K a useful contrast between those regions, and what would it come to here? -3.9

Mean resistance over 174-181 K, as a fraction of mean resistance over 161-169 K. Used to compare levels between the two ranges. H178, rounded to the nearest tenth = 1.0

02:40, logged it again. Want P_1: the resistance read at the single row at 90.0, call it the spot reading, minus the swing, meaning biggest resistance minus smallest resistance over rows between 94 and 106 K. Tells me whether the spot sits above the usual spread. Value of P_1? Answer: 4.4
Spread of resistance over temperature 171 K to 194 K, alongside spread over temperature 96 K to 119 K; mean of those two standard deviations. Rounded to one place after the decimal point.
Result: 0.5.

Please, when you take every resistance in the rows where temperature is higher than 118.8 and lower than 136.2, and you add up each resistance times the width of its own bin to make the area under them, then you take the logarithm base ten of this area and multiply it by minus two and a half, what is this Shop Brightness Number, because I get -5.29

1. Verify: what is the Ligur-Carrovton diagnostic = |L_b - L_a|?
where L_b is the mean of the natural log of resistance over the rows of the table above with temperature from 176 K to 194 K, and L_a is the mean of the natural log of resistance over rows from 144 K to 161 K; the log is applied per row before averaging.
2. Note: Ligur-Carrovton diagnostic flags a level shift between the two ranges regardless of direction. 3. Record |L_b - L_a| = 0.01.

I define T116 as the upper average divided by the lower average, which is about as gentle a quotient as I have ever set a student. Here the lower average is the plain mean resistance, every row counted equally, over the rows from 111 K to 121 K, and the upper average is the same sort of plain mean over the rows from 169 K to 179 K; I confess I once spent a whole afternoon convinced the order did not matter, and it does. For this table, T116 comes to 1.7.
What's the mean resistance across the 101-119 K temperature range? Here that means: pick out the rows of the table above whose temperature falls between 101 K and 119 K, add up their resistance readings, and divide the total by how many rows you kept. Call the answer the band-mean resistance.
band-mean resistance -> 3.9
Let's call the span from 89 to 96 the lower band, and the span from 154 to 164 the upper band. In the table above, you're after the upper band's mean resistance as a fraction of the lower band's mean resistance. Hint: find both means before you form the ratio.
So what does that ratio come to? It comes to 1.49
